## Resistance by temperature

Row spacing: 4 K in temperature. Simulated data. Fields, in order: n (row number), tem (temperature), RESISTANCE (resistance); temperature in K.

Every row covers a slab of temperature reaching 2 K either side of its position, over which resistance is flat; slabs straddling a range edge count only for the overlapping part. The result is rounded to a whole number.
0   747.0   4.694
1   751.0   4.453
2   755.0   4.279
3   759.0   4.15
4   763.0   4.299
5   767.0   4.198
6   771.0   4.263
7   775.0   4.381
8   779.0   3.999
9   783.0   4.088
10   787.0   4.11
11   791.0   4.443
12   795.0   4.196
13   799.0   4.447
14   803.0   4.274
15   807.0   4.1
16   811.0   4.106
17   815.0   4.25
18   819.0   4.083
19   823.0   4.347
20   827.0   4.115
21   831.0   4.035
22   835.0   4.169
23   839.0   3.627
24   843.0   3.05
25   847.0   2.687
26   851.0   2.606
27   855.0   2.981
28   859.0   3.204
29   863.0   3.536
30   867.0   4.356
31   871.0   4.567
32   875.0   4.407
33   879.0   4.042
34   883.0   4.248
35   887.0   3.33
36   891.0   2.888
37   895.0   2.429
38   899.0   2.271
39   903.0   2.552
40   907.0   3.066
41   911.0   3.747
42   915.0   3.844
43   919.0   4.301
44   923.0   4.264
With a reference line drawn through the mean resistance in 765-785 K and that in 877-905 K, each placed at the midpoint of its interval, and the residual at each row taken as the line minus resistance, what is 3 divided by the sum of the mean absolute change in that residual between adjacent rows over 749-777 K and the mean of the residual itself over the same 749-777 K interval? 23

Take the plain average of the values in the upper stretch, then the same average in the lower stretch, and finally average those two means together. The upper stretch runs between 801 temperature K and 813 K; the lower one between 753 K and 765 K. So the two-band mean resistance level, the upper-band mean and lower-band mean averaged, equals 4.20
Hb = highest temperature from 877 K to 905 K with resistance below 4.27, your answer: 903.0 K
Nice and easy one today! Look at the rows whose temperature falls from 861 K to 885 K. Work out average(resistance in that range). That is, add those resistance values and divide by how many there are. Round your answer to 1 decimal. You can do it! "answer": 4.2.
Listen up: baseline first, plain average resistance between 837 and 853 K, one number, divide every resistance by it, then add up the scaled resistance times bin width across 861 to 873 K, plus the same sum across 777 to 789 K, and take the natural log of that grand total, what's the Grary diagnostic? 3.50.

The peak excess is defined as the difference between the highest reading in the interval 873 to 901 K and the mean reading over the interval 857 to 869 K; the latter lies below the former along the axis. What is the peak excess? 0.71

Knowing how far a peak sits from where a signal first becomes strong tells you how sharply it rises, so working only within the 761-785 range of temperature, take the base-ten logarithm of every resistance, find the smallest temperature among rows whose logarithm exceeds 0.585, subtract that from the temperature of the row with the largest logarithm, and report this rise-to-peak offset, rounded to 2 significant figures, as 12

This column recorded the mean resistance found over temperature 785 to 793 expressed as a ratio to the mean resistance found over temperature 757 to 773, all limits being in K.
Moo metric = 1.01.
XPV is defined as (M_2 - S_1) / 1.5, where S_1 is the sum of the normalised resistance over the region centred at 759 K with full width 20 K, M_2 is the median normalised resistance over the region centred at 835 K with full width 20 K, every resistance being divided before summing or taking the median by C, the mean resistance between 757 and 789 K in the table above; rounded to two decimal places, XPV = -2.76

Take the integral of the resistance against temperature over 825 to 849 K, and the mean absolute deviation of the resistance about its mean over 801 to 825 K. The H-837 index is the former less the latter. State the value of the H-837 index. 87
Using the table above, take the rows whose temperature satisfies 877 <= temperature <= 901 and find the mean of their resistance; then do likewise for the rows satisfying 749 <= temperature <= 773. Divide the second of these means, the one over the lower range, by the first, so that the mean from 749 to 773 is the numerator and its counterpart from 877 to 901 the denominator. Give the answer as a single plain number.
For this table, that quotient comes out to 1.33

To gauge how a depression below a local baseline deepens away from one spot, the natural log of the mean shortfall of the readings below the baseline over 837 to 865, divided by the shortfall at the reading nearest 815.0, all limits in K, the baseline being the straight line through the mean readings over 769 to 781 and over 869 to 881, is 4.5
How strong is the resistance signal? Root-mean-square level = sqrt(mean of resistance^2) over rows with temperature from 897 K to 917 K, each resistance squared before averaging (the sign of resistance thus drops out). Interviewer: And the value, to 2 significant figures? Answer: 3.2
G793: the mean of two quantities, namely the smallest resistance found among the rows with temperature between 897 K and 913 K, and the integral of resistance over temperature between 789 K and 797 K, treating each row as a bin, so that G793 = 18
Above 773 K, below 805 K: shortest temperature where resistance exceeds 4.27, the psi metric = 775.0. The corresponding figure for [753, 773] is 755.0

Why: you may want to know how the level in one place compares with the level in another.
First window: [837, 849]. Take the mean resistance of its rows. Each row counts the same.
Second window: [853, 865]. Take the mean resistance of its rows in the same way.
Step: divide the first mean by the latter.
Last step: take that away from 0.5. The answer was -0.5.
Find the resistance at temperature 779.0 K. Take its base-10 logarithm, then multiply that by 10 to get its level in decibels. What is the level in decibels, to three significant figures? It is 6.02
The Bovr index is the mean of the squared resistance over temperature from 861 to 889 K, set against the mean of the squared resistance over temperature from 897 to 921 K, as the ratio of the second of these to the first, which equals 0.7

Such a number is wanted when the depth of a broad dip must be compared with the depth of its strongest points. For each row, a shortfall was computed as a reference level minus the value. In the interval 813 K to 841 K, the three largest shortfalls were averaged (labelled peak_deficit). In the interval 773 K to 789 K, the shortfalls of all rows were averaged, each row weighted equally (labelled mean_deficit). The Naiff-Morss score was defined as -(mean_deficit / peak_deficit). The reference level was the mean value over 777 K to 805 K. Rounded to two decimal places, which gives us -0.25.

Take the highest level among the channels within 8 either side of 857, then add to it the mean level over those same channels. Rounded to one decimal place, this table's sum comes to 6.6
